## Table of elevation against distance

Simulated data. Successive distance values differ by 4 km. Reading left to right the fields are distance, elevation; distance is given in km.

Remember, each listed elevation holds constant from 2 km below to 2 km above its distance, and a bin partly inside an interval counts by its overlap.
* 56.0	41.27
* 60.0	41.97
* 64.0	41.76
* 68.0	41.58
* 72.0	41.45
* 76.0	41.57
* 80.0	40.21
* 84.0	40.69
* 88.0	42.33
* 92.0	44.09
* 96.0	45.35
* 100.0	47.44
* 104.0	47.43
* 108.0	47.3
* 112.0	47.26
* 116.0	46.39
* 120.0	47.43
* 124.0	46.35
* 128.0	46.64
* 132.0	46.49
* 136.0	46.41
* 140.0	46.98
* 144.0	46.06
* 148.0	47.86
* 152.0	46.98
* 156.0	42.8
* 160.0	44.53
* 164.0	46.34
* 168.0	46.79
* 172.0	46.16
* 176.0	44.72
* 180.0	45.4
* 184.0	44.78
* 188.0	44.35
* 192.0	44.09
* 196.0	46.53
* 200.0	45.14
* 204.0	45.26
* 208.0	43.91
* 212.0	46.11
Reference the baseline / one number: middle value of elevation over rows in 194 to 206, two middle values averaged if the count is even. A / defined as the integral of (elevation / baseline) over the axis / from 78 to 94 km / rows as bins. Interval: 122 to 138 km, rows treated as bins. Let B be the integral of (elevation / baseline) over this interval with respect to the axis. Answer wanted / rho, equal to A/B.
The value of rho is 0.90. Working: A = 14.8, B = 16.4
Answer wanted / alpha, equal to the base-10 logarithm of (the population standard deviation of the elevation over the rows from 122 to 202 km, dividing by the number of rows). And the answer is 0.083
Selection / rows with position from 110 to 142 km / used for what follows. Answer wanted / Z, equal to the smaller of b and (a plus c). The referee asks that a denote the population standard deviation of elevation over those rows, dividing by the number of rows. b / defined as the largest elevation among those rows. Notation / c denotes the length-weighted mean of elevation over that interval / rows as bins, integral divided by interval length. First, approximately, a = 0.4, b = 47.43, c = 46.7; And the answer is 47.1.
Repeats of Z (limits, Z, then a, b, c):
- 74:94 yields 43.1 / 1.4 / 44.09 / 41.8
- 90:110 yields 47.4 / 1.4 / 47.44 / 46.3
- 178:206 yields 45.8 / 0.7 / 46.53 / 45.1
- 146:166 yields 47.5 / 1.8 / 47.86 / 45.7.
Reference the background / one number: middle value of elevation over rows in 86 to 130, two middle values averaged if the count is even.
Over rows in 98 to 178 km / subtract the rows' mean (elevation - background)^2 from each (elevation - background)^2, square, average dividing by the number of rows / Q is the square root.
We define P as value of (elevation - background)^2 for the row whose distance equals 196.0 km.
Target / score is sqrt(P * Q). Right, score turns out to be 0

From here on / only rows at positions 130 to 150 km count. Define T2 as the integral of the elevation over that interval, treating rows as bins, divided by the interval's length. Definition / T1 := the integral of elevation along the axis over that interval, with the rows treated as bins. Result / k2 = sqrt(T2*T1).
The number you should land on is 209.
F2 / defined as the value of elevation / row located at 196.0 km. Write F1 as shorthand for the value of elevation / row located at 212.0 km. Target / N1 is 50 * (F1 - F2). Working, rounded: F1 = 46.11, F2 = 46.53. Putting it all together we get -21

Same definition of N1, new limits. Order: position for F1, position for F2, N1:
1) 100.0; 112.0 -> 9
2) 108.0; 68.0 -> 286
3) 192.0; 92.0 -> 0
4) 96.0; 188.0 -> 50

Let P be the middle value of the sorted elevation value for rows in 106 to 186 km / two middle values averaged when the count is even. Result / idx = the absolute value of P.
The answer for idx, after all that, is 46.40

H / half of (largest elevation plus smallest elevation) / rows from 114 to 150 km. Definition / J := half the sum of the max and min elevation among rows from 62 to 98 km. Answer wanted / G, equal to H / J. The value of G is 1.10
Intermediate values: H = 47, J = 43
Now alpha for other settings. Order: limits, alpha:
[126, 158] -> 0.148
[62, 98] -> 0.186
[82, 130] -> 0.330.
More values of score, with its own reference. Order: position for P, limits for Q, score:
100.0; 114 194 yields 1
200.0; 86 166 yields 3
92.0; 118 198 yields 5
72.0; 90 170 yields 10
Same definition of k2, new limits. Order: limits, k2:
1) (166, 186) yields 204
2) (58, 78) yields 186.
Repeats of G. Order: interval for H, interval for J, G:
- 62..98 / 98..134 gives 0.91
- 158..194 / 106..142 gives 0.97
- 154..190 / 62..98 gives 1.05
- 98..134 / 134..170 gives 1.03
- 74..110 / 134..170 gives 0.97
